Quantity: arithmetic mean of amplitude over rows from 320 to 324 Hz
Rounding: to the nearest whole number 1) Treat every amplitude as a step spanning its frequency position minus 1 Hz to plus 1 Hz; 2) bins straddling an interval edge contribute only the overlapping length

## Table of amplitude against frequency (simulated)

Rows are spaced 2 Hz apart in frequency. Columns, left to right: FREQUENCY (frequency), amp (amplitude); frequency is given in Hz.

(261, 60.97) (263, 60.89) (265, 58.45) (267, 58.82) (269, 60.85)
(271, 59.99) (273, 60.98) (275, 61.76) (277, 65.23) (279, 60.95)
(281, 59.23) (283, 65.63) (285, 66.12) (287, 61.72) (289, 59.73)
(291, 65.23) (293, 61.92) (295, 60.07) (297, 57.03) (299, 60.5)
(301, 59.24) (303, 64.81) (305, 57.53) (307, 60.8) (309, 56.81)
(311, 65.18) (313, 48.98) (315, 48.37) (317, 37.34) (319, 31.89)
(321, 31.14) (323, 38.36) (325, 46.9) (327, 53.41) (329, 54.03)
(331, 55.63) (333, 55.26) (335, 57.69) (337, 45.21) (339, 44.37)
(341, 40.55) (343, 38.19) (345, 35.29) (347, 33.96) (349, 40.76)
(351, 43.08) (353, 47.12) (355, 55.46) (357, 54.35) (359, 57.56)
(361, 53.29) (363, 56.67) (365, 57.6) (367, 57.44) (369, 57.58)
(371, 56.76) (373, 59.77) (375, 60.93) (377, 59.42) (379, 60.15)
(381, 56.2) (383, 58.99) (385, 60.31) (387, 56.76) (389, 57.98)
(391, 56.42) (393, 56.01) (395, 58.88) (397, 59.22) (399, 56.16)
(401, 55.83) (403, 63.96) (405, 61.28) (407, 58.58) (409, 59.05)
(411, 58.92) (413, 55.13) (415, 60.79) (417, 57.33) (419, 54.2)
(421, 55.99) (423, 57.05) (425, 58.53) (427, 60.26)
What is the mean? 35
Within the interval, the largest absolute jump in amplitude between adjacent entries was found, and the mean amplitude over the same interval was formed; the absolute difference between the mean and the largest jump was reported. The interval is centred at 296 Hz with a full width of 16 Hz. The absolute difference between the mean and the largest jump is 55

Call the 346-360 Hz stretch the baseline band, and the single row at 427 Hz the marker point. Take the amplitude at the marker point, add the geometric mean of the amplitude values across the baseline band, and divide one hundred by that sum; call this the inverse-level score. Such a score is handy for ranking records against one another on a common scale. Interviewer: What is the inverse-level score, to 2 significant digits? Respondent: 0.93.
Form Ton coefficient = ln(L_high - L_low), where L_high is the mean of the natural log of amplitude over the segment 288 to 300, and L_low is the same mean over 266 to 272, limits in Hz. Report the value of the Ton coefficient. -4.3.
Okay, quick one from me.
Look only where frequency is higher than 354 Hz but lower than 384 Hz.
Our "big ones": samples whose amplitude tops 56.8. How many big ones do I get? 9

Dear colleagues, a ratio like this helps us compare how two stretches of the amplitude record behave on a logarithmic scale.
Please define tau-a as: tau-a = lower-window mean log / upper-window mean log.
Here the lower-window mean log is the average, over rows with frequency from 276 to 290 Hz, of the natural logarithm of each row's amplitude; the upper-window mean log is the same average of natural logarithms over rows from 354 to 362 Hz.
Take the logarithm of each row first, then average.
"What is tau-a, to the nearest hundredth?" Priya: 1.03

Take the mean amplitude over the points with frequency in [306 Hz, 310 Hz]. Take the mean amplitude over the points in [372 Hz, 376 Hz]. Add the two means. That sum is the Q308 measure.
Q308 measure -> 119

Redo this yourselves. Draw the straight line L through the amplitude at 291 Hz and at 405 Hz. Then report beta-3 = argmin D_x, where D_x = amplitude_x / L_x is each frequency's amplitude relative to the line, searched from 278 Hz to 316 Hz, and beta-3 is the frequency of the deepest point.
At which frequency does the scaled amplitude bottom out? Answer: 315 Hz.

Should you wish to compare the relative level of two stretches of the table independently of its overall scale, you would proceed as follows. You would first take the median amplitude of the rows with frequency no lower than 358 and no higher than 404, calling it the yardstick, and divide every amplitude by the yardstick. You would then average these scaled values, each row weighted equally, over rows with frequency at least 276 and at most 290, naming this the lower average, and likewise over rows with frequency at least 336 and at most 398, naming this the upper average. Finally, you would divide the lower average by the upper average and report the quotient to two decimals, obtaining 1.19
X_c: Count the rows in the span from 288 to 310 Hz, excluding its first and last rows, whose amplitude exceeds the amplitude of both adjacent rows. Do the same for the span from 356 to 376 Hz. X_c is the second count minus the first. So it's -1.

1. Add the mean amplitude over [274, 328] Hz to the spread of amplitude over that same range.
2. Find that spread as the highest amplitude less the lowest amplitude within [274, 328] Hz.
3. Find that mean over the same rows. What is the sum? 91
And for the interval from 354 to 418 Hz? 69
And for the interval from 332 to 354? 68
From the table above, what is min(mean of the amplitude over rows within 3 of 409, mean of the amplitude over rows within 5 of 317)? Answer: 40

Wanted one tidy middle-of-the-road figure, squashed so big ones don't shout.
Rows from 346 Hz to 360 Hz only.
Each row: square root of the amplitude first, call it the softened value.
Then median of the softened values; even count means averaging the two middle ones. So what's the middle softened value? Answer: 6.86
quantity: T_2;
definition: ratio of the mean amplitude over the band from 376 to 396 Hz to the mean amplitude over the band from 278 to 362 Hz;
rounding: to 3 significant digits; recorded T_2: 1.11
